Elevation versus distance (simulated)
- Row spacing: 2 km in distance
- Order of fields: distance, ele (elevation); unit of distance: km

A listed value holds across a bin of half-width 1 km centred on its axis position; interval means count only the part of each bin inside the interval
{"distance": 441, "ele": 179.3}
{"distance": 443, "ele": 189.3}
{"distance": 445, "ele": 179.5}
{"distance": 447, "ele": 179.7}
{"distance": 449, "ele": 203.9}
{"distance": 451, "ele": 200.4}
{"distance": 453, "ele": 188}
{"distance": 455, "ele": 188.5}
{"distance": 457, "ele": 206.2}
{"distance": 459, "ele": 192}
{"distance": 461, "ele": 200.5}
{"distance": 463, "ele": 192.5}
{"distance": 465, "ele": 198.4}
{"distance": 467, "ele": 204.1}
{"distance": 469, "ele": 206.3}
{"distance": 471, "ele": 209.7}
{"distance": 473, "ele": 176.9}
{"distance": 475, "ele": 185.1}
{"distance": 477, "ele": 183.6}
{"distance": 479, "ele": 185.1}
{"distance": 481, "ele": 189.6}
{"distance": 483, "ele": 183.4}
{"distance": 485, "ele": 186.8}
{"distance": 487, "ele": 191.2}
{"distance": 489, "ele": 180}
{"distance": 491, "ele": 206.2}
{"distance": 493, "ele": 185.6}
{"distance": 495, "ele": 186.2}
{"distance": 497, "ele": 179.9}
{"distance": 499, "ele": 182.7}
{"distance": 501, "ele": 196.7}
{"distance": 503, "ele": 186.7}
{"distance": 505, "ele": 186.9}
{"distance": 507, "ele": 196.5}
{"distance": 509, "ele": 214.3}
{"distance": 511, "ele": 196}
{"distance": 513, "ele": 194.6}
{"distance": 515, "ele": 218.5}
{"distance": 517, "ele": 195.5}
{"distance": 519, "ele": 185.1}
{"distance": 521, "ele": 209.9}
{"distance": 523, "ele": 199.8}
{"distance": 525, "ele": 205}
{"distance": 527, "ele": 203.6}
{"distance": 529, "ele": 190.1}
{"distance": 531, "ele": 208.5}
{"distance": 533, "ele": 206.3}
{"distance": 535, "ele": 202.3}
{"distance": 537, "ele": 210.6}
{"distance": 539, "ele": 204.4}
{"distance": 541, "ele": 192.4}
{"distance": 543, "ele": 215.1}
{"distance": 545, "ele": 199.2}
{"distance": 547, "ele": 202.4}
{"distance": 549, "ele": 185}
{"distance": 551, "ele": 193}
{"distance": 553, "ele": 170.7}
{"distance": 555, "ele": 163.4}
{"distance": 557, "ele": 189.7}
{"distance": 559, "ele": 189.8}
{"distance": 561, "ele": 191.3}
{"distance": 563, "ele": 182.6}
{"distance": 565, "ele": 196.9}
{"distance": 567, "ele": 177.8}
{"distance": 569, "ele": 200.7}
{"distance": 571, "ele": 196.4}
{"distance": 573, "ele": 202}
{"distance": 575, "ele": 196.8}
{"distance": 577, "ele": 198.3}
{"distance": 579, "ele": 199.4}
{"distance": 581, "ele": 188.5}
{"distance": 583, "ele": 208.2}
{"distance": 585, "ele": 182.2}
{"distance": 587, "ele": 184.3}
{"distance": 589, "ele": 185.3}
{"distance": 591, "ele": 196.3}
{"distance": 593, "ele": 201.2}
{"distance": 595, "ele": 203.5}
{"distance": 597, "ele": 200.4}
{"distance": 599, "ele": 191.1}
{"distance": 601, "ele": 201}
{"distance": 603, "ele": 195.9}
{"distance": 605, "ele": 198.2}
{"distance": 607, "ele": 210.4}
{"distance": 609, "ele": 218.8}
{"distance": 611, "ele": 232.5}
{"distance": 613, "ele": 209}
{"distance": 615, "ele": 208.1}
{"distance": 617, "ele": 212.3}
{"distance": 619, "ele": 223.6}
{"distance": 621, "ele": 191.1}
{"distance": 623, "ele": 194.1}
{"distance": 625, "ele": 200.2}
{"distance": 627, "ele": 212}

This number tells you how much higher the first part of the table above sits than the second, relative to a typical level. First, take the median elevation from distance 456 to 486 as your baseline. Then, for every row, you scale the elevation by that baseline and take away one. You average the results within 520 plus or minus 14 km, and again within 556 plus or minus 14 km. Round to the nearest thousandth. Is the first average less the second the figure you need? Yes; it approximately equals 0.062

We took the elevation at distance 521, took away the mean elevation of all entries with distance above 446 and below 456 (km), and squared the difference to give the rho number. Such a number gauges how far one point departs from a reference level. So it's 317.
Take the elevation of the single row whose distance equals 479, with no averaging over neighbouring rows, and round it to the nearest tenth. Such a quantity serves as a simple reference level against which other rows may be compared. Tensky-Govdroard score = 185.1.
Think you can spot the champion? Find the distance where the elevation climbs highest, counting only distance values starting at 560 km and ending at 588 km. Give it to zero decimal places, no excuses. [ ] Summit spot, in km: 583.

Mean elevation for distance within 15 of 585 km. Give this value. 195.6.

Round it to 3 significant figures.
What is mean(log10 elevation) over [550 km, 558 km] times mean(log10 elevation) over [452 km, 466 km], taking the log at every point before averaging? 5.16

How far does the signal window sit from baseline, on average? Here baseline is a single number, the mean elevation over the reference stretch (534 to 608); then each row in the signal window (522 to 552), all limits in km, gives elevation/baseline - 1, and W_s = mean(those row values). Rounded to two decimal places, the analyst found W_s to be 0.03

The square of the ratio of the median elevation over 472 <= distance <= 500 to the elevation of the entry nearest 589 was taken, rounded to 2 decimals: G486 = 1.00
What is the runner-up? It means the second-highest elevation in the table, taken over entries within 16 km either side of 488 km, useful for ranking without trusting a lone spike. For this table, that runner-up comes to 196.7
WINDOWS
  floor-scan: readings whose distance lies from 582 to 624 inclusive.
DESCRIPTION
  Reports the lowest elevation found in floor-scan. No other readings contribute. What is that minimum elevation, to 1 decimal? 182.2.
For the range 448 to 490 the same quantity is 176.9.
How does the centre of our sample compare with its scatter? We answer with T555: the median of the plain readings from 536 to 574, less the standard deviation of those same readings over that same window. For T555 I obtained 180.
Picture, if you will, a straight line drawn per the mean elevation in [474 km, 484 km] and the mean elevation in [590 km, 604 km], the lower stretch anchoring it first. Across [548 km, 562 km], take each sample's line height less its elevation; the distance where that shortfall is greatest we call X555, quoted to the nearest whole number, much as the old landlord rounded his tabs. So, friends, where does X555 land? 555 km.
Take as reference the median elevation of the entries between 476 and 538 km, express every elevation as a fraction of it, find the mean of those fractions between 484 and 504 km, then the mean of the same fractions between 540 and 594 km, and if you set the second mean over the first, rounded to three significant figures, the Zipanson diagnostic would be 1.02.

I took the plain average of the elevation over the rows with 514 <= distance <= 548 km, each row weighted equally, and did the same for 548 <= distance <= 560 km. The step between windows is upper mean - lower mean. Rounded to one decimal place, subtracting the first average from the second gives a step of -20.9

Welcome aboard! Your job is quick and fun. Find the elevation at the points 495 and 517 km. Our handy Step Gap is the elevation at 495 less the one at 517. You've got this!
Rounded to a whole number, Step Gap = -9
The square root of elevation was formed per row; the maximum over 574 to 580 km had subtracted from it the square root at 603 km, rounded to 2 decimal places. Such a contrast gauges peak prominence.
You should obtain 0.12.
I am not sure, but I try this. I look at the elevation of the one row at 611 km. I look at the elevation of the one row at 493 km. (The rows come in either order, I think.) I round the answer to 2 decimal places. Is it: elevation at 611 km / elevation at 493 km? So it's 1.25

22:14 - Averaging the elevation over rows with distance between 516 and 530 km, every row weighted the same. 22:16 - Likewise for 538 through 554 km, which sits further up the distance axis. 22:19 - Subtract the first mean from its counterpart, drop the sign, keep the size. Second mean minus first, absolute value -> 3.2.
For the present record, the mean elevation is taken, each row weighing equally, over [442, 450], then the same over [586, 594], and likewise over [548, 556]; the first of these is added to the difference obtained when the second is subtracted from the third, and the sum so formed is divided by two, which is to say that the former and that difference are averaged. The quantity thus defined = 87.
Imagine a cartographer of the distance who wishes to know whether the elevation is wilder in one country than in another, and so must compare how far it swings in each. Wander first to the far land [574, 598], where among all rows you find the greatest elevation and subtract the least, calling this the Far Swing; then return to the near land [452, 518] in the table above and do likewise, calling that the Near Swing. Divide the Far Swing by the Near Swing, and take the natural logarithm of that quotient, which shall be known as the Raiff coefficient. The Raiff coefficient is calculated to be -0.47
